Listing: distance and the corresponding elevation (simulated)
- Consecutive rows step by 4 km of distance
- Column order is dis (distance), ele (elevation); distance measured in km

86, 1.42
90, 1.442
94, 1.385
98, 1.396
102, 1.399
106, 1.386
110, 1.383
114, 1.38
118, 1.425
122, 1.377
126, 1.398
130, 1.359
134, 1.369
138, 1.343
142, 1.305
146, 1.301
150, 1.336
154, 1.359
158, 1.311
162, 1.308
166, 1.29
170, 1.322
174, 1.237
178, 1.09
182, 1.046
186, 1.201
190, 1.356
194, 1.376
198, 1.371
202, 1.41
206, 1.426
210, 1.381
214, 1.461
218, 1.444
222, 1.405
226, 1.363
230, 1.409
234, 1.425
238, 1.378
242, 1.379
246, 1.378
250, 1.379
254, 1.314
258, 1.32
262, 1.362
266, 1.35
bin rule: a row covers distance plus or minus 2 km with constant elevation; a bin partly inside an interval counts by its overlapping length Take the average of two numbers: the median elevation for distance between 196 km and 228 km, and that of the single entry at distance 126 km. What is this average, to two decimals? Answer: 1.40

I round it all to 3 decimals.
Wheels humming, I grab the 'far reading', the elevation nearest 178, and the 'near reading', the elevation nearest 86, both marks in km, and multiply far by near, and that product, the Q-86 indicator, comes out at 1.548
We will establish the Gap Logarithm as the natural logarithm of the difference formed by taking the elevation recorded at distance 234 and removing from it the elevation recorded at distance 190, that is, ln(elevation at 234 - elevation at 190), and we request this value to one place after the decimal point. -2.7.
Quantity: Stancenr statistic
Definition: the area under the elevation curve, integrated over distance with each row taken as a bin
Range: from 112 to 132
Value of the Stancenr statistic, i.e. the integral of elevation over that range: 27.8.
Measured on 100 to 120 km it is 27.9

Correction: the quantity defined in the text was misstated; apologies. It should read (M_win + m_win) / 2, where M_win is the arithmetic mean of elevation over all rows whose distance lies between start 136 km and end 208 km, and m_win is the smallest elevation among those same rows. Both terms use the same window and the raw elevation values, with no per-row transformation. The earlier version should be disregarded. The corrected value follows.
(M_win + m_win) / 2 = 1.17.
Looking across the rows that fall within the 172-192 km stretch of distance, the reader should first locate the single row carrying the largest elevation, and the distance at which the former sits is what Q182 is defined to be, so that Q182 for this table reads 190 km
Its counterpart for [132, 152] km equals 134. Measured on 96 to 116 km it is 102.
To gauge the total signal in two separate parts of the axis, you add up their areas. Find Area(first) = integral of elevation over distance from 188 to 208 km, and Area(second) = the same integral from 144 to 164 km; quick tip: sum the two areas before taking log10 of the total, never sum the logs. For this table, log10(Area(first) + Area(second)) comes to 1.73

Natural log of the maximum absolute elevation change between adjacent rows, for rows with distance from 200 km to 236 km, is -2.5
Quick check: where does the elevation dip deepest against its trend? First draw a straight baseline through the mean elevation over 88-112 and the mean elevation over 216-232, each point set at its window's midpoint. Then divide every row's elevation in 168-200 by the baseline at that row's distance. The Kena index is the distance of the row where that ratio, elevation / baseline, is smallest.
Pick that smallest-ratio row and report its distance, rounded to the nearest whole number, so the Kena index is 182 km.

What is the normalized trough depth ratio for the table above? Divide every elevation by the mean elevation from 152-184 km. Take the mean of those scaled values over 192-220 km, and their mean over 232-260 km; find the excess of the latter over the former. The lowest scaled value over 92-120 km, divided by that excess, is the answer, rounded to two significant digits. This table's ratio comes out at -33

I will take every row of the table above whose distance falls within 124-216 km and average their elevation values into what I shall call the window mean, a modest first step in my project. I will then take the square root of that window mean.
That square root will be 1.15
